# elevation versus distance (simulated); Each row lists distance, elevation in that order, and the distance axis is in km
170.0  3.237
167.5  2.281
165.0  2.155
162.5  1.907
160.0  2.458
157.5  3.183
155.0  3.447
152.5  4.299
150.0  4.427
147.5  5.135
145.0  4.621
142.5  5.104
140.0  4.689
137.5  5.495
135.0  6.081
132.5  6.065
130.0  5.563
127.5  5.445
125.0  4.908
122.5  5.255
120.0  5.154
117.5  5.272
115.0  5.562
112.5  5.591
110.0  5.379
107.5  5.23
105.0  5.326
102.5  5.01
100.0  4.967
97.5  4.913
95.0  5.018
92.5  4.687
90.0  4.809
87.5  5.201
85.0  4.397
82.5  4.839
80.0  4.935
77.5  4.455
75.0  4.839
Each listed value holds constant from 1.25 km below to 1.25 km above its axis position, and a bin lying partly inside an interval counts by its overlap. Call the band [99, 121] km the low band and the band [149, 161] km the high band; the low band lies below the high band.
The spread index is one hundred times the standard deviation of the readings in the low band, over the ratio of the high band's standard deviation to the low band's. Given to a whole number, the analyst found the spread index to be 6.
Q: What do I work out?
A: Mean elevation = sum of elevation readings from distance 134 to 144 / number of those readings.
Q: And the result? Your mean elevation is 5.3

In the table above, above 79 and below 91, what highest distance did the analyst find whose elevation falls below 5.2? 90.0 km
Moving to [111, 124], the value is 120.0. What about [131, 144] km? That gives 142.5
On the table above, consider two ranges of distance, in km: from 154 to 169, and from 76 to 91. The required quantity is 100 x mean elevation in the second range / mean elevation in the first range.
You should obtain 186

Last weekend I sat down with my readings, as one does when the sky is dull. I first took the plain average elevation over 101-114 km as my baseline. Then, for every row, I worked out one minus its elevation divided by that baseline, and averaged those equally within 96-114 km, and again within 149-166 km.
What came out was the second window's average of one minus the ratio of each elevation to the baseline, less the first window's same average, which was 0.39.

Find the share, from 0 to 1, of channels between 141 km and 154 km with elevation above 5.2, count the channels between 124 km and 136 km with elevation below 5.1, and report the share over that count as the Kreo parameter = 0.00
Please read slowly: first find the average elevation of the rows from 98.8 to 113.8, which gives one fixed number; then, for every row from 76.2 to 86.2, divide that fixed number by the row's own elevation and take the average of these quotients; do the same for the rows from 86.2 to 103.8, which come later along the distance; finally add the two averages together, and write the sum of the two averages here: 2.19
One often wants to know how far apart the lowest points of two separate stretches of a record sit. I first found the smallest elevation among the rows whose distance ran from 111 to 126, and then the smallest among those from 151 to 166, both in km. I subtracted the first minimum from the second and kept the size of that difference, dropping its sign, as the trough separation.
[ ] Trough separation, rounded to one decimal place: 3.0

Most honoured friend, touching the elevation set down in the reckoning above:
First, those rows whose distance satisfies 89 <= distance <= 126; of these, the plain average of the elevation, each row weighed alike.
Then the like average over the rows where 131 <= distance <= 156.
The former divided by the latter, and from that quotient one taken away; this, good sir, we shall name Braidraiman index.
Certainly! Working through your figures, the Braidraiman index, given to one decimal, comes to 0.0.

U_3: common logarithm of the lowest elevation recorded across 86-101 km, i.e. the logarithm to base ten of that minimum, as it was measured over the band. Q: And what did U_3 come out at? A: 0.67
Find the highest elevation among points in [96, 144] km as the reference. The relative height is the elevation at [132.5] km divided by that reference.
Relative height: 1.00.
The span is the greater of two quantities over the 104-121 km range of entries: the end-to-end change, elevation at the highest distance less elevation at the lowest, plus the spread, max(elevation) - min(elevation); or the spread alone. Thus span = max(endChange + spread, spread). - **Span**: 0.4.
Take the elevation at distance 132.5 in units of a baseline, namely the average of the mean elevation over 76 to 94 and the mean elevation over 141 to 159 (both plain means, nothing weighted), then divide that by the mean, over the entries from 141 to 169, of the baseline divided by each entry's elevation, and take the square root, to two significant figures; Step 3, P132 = 0.96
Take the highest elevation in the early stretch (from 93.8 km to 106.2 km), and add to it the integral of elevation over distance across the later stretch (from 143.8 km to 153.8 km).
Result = 51.5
